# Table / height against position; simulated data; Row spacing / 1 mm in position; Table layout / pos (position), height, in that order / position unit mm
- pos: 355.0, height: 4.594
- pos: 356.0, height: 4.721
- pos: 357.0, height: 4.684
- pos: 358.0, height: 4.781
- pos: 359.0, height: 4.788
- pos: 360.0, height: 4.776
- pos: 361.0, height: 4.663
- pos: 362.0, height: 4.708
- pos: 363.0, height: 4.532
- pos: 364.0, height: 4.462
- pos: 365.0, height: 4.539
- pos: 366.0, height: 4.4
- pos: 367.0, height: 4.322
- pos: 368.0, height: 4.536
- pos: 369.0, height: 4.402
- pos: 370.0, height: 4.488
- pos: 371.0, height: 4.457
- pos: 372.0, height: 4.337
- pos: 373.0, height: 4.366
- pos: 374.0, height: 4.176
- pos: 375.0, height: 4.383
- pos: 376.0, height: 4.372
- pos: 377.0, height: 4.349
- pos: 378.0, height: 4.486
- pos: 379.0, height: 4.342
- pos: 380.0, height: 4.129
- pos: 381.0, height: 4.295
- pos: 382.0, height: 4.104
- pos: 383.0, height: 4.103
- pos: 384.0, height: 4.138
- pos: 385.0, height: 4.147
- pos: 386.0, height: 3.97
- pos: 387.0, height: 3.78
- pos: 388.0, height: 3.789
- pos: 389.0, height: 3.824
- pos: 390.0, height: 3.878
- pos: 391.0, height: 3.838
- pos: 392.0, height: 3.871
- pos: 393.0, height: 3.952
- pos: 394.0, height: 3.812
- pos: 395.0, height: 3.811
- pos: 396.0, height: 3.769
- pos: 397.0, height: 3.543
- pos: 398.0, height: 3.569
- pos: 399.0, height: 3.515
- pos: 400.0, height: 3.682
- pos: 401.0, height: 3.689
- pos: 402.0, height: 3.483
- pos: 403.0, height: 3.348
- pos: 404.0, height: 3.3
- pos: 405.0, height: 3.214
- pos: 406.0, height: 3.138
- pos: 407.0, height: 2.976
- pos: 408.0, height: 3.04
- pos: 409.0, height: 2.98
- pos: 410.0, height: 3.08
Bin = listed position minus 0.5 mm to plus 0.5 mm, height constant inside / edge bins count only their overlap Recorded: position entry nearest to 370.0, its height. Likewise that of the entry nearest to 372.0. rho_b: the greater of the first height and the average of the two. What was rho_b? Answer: 4.49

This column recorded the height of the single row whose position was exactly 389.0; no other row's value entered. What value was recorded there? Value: 3.824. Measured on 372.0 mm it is 4.337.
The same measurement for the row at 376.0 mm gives 4.372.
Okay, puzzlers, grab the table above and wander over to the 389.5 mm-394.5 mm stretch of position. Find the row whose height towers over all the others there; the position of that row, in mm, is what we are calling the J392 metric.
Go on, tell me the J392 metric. 393.0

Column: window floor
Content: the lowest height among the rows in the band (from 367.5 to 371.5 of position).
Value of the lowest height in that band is 4.402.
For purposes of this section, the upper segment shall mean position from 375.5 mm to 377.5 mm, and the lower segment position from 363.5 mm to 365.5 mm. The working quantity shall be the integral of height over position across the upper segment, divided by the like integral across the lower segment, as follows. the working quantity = 0.97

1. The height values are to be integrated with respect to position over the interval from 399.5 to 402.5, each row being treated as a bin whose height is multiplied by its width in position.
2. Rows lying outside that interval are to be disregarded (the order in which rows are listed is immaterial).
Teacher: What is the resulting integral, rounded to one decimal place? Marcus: 10.9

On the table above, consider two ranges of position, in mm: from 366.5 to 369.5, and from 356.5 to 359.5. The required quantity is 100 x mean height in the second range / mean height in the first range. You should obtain 107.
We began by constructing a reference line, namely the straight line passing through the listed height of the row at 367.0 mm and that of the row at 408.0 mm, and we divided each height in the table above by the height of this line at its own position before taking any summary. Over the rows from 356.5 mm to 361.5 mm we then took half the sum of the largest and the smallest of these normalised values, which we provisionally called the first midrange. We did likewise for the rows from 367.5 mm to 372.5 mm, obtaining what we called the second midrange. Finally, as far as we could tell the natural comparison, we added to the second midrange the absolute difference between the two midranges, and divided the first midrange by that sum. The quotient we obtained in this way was 0.97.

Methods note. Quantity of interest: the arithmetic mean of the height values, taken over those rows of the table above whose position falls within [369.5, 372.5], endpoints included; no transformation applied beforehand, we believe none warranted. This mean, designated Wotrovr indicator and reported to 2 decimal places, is 4.43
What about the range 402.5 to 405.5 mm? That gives 3.29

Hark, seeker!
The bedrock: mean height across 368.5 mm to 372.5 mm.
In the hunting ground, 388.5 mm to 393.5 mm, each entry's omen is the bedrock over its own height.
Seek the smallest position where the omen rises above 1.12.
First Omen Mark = 389.0 mm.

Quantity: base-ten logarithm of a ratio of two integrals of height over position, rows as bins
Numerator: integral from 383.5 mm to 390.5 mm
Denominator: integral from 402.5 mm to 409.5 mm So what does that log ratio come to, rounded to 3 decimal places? 0.097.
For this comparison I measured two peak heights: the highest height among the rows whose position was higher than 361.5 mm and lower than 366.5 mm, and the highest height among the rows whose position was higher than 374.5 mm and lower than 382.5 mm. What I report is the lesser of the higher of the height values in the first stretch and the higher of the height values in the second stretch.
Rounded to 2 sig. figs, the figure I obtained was 4.5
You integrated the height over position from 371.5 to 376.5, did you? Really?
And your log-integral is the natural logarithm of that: 3.07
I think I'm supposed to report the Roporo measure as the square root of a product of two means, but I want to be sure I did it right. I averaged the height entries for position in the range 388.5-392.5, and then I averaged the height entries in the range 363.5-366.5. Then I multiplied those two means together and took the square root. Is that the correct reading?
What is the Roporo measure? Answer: 4.15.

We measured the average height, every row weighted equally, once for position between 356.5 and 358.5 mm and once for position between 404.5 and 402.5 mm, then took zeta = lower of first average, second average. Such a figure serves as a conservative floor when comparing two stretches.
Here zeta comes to 3.32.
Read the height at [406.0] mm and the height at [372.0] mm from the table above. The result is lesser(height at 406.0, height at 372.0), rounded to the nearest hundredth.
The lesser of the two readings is 3.14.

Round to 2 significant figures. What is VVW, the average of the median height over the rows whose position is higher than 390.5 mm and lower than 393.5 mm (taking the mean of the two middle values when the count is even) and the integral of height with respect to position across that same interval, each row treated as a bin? 7.8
